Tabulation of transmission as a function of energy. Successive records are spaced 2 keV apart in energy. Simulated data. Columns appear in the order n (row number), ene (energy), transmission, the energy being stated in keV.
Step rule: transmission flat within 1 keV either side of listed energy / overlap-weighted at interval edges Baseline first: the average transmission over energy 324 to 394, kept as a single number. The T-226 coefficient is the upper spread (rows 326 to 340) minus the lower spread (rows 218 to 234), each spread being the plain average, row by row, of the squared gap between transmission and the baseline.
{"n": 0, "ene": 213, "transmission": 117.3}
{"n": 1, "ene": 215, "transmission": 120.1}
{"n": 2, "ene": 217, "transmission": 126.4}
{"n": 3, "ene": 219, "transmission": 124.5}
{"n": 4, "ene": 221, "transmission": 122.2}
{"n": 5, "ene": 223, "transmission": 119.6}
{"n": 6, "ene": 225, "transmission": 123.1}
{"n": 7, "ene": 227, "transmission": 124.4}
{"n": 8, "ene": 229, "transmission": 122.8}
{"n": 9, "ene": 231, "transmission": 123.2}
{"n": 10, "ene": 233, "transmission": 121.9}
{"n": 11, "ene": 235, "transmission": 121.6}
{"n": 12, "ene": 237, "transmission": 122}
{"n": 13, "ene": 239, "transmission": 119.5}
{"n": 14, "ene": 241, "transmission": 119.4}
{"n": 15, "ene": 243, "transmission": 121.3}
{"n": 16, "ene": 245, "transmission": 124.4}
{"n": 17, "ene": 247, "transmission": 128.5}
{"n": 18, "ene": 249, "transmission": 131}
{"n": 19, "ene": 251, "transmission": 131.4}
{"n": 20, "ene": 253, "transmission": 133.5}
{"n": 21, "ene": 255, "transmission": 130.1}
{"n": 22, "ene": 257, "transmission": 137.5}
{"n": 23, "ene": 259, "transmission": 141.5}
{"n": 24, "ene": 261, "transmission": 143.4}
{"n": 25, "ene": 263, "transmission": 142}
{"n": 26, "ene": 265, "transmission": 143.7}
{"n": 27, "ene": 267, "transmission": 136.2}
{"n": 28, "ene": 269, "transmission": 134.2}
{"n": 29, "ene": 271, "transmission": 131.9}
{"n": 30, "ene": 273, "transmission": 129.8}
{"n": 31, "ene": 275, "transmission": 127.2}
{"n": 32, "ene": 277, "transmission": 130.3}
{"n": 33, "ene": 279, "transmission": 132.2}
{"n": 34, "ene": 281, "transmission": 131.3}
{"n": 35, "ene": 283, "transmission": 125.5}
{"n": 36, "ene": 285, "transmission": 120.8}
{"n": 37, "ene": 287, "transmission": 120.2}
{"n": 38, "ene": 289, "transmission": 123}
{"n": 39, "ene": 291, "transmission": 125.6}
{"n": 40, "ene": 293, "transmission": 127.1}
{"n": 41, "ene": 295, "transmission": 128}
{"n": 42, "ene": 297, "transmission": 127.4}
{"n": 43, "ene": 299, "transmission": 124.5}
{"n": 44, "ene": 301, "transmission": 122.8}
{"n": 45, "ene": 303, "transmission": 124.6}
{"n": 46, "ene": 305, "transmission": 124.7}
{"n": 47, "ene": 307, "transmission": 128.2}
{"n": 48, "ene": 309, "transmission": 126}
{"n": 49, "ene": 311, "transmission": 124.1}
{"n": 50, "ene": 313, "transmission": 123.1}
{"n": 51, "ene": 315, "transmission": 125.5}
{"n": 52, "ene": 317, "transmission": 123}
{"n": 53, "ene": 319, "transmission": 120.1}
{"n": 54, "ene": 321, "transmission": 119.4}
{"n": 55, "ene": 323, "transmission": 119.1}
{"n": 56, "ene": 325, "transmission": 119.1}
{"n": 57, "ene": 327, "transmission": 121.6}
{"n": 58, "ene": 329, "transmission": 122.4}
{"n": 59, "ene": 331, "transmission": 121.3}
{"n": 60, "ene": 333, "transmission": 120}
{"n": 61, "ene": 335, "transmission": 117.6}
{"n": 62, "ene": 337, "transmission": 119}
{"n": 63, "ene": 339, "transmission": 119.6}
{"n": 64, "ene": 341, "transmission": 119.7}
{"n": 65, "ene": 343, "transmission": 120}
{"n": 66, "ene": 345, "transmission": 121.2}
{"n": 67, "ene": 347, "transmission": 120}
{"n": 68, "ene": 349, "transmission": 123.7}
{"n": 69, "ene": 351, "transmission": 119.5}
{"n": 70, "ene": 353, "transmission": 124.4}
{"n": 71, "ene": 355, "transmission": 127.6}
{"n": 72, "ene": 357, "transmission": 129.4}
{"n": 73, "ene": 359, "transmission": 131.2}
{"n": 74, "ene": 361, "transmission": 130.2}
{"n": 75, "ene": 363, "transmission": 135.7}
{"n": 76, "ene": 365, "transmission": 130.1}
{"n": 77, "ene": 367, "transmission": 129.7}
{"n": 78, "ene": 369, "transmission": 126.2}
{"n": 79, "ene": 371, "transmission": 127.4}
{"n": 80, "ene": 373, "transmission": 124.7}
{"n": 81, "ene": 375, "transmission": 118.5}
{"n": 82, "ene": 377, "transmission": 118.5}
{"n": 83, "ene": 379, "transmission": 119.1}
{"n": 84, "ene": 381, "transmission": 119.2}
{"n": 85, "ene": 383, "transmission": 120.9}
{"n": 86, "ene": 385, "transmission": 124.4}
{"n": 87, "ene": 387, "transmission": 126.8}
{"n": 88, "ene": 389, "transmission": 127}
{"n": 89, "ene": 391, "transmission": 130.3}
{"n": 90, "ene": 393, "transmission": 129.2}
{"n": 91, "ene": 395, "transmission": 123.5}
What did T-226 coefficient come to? 12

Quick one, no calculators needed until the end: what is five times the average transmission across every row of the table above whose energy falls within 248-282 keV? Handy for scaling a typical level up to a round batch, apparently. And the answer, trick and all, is 673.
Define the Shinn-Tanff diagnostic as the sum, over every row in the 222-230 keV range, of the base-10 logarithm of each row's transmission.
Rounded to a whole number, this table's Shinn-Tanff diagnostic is 8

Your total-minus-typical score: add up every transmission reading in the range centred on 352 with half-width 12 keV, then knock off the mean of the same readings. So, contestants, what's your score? 1377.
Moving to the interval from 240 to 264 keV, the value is 1452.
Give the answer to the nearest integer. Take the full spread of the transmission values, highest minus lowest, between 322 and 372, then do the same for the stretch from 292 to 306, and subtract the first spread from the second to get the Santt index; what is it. -13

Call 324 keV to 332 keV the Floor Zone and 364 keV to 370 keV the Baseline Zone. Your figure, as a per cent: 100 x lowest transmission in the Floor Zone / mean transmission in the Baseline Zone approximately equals 93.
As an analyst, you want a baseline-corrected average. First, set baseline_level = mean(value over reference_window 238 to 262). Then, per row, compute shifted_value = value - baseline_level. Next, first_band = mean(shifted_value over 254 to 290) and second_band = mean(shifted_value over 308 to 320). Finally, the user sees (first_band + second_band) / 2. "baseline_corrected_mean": -2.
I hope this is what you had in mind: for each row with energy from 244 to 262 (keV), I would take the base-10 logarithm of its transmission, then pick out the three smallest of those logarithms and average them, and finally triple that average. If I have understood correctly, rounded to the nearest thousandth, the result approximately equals 6.318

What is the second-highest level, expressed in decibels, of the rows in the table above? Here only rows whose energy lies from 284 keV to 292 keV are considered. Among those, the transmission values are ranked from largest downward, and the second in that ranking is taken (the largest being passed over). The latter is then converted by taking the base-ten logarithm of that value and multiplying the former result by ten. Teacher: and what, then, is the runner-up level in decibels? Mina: 20.9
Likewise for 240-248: 20.9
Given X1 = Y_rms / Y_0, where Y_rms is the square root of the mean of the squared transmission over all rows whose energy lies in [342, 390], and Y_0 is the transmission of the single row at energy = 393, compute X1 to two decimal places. 0.97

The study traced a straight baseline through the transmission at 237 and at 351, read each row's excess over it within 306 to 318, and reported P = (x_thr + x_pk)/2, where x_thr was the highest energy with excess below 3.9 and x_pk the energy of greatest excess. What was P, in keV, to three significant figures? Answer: 312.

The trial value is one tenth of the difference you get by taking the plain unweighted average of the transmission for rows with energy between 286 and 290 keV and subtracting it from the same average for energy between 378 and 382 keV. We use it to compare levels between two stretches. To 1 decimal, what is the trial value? -0.2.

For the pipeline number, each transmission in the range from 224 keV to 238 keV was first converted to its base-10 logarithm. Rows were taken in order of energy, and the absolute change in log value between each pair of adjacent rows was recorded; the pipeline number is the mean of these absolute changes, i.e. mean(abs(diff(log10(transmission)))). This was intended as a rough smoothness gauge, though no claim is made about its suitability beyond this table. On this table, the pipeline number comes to 0.0031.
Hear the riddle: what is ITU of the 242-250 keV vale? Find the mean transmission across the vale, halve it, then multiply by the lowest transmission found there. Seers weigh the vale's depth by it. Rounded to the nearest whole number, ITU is 7660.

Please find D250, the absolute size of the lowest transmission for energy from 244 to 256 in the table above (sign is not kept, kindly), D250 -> 124.4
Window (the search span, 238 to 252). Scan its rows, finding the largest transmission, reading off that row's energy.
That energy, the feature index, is 251 keV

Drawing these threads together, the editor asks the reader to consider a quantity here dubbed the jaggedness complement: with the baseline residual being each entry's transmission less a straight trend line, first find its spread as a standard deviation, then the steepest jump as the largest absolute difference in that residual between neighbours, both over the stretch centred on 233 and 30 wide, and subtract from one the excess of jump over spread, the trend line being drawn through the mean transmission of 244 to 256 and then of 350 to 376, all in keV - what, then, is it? -0.8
